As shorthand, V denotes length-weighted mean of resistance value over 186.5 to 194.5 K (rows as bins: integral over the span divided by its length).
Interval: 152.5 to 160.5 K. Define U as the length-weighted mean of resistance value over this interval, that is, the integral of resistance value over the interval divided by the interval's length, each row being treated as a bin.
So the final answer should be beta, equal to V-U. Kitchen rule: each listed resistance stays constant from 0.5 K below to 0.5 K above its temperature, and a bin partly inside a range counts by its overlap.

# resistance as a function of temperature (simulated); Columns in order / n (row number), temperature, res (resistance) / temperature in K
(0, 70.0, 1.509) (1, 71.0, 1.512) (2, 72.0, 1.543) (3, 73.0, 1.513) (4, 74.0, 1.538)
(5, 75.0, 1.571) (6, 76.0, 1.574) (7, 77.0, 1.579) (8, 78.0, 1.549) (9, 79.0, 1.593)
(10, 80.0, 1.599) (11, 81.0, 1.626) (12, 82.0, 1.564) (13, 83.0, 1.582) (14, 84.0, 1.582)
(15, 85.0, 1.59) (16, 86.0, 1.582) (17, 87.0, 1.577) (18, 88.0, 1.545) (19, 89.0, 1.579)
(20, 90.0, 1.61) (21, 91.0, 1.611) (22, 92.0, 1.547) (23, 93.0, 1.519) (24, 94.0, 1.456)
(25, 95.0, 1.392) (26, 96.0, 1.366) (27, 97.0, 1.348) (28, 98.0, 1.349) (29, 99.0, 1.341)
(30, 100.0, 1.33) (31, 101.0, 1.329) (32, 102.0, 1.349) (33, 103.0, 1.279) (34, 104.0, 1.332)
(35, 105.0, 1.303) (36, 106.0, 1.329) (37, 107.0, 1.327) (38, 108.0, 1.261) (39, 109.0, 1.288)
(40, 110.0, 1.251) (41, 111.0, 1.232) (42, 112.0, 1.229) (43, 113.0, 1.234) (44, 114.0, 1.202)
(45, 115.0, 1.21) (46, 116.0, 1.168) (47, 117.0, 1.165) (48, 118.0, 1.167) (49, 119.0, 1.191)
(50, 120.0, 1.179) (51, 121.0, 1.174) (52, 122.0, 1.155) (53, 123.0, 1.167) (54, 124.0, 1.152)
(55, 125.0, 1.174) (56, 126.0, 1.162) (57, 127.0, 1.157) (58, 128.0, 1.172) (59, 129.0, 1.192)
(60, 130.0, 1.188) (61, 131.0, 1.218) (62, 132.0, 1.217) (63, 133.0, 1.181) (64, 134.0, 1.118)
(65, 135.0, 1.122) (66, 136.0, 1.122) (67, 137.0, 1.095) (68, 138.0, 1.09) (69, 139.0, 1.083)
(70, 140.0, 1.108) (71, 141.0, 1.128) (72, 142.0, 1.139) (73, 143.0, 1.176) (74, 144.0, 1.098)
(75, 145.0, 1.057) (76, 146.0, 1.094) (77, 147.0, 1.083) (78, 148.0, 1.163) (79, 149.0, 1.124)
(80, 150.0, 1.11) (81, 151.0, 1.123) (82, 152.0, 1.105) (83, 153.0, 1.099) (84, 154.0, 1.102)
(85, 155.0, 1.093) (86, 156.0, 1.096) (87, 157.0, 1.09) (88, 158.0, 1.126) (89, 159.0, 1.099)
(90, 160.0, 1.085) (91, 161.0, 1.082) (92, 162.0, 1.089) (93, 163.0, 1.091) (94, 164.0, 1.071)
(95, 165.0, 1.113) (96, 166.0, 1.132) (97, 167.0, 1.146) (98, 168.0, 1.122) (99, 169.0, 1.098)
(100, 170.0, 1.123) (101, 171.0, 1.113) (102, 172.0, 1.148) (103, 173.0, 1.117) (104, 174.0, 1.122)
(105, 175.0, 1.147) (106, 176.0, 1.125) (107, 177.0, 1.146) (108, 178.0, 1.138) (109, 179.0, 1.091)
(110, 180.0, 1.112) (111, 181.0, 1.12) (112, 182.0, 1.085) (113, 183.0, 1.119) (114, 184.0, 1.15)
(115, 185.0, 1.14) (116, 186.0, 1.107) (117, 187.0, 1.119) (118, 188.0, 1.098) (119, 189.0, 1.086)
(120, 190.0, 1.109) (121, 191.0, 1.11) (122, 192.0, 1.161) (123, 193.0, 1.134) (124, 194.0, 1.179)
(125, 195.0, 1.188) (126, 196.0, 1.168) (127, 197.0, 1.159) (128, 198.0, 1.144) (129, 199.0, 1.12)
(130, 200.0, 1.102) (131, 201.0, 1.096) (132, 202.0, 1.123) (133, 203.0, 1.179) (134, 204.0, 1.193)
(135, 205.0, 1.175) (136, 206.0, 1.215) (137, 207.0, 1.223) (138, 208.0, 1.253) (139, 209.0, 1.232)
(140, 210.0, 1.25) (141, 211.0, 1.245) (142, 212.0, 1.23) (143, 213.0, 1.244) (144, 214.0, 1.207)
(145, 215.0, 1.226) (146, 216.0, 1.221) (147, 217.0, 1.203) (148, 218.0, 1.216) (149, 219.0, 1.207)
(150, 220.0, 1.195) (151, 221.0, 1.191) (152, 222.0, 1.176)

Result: 0.03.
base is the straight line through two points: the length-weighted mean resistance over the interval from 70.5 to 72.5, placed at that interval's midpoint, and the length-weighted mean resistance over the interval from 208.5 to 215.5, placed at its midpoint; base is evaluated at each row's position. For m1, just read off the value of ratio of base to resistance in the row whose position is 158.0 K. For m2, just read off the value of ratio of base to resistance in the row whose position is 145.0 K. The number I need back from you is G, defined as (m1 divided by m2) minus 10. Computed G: -9.08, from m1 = 1.20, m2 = 1.30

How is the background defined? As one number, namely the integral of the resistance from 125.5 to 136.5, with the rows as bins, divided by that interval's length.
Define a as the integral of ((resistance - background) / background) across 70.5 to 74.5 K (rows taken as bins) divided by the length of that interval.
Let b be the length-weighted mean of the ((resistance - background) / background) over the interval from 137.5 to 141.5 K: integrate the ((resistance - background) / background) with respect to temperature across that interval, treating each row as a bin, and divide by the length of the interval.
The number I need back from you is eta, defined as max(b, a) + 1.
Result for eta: 1.31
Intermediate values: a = 0.31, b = -0.06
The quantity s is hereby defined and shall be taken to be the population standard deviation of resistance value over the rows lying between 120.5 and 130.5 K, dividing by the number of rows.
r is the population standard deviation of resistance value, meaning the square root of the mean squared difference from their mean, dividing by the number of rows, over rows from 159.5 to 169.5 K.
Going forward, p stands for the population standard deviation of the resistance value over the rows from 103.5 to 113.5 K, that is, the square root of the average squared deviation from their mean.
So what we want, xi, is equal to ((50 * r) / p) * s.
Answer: 0.4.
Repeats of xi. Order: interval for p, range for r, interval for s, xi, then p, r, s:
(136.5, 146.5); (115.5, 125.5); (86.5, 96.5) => 1.4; 0.032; 0.01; 0.08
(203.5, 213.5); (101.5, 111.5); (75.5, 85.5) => 1.5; 0.024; 0.04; 0.02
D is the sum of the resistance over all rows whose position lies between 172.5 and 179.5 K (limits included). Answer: 7.9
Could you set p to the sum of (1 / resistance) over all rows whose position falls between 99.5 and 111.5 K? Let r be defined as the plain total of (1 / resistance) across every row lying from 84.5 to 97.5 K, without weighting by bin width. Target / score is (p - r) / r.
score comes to 0.1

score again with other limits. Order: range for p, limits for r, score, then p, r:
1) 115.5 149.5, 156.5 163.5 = 3.6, 30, 6.4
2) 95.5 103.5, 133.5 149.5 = -0.6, 6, 14.4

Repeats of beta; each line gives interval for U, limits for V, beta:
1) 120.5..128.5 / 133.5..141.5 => -0.06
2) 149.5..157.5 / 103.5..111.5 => 0.19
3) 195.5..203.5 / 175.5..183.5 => -0.02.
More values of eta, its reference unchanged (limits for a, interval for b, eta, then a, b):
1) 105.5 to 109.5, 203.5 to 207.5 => 1.11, 0.11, 0.03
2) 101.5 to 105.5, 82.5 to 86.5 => 1.36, 0.13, 0.36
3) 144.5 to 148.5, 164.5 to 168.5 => 0.97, -0.06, -0.03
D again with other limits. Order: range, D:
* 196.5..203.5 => 7.9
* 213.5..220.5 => 8.5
